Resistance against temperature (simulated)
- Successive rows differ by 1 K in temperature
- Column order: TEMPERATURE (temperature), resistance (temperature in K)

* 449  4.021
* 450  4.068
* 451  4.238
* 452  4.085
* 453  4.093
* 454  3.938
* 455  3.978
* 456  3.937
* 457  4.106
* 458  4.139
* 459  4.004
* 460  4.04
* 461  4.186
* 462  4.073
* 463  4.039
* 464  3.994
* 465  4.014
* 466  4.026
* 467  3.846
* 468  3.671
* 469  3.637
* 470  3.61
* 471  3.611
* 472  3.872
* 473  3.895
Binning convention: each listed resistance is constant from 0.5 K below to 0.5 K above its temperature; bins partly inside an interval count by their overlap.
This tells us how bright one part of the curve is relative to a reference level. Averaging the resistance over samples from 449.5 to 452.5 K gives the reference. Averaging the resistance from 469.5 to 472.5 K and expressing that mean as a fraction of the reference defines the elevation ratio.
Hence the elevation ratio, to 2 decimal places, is 0.90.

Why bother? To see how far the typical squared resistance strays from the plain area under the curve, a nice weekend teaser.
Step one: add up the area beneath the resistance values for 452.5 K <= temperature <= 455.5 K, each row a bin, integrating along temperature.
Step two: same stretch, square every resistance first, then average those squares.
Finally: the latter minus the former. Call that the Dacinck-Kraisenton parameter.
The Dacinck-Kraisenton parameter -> 4.0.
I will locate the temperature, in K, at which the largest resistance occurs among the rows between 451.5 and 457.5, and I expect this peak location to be 457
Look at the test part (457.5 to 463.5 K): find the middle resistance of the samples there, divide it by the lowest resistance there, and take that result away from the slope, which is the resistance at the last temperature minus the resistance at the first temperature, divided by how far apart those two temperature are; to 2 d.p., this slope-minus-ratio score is -1.03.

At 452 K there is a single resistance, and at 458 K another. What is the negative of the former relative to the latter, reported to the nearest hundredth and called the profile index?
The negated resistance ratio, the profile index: -0.99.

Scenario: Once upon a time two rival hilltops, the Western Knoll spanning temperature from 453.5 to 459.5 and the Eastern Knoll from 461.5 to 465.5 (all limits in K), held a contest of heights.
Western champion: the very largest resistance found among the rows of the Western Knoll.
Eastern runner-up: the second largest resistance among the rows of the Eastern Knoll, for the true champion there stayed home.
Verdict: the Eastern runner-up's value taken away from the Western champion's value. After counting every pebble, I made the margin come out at 0.100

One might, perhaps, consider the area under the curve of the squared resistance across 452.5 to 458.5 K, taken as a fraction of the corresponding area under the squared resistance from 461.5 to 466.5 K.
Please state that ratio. 1.2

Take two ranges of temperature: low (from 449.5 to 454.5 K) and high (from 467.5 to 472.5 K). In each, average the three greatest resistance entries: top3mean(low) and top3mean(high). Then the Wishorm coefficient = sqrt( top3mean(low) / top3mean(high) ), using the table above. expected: 1.05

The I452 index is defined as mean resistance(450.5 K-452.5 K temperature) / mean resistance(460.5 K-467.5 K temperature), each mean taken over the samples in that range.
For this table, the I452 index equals 1.03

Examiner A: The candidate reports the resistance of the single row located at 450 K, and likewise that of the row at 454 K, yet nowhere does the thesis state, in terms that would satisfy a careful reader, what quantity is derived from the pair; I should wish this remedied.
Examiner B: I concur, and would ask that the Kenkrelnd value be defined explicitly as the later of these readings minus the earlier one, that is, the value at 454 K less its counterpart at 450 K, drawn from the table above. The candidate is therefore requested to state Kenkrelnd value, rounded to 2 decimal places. -0.13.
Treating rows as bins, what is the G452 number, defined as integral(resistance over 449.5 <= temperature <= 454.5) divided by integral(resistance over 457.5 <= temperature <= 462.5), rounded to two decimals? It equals 1.00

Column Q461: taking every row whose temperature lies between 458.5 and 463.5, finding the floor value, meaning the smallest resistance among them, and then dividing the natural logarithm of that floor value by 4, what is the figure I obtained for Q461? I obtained 0.347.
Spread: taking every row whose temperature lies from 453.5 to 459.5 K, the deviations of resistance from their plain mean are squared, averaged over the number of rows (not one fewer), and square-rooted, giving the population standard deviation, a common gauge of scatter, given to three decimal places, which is 0.079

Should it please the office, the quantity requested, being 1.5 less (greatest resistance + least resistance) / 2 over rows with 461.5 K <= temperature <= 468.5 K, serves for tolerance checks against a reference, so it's -2.37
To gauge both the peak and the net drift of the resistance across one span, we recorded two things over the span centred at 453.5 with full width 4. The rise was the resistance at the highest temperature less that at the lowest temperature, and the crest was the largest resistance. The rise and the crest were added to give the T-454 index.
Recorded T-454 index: 3.99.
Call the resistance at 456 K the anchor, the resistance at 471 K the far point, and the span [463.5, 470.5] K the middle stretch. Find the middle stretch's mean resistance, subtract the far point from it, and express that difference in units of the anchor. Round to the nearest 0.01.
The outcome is 0.06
